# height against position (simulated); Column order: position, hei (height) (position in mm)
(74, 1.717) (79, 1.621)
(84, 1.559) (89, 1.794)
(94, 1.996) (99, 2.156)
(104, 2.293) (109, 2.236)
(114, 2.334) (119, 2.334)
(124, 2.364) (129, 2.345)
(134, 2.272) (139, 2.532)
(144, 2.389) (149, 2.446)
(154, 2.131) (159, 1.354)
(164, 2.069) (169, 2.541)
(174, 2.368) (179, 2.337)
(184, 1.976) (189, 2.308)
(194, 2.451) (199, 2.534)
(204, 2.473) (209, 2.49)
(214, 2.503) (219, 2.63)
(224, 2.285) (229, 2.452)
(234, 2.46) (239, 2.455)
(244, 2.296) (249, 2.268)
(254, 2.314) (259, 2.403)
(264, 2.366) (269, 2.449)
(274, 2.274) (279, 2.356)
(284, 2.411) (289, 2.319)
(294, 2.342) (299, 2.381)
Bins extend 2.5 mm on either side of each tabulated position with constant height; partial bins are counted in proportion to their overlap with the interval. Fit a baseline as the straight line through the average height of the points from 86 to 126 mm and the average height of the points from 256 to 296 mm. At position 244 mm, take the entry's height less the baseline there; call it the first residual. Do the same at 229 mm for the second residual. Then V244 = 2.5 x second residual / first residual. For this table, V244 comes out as -10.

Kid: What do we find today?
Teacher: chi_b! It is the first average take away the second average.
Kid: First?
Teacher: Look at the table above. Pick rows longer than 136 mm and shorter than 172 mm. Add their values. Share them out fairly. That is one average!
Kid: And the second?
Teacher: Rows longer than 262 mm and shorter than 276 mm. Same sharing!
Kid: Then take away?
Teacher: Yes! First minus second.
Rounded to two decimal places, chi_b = -0.15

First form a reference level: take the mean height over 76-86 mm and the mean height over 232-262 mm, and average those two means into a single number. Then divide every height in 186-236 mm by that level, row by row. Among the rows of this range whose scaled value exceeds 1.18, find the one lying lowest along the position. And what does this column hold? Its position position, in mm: 194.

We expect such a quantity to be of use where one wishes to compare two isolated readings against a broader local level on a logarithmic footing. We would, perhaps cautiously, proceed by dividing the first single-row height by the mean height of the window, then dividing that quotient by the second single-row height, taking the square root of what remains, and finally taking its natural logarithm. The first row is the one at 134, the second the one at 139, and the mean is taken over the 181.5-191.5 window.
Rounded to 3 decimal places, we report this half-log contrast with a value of -0.435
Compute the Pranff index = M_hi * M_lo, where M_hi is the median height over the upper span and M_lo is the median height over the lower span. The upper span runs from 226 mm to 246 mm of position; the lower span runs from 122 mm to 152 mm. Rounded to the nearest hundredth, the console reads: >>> 5.83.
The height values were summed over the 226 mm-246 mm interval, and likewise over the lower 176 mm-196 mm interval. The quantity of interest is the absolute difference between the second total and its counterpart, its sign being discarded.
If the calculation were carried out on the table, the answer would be 0.6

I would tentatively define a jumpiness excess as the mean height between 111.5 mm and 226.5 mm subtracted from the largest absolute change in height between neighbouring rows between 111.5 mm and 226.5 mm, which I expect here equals -1.55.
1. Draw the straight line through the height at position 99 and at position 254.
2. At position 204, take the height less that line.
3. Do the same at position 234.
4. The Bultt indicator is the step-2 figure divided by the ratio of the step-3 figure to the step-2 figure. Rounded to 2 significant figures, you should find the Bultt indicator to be 0.26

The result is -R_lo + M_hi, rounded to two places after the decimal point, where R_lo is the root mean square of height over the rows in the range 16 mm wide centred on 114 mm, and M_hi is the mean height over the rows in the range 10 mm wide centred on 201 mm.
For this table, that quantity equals 0.20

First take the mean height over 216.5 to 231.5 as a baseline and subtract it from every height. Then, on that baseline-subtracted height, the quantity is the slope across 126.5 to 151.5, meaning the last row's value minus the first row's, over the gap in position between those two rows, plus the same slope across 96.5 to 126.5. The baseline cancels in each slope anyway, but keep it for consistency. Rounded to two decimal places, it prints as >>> 0.01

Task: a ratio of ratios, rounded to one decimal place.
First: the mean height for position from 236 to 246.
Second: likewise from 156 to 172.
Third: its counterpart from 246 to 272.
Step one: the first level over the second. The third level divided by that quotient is 2.0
